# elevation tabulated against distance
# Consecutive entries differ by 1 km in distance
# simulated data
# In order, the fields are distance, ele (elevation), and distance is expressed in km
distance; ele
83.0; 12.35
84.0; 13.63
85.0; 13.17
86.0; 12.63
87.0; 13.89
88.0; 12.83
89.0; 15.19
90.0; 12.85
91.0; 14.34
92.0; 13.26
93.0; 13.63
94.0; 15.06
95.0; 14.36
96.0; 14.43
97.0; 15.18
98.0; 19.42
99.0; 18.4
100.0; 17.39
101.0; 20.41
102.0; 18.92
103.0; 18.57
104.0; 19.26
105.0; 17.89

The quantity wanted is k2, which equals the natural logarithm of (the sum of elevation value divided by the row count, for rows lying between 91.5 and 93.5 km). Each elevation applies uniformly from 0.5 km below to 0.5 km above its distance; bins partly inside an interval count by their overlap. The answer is 2.60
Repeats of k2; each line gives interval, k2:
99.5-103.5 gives 2.94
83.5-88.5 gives 2.58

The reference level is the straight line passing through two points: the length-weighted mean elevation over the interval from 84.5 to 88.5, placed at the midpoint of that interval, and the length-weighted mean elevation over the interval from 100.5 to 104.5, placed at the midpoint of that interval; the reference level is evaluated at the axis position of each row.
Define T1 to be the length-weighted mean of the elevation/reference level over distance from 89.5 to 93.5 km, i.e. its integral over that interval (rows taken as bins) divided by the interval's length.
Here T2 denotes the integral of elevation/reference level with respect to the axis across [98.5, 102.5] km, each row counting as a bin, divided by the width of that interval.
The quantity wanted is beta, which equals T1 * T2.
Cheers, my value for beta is 0.91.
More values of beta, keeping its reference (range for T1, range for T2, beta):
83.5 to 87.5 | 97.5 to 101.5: 1.09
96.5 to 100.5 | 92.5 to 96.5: 0.88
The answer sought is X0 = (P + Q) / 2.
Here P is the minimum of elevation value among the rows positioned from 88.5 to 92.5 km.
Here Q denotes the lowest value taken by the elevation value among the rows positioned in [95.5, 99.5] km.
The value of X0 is 13.6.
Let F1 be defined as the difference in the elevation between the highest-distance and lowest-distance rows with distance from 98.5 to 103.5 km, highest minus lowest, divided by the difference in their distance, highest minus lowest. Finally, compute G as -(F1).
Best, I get 0.0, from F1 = 0.0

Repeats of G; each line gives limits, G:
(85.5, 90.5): -0.1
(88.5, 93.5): 0.4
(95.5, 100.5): -0.7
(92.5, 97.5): -0.4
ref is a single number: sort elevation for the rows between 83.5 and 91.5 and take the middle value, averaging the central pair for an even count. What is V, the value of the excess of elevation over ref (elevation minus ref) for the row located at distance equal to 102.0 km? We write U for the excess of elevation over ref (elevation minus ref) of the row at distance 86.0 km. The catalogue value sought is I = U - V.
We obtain -6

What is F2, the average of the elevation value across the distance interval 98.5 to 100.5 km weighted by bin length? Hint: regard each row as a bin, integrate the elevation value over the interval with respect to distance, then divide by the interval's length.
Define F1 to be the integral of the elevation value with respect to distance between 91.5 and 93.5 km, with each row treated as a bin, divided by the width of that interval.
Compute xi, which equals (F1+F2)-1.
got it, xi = 30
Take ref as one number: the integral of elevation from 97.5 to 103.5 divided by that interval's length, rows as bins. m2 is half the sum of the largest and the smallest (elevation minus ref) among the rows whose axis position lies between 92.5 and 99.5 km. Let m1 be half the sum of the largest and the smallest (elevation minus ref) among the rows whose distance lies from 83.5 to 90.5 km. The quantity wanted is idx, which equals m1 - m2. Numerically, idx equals -2.6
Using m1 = -4.94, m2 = -2.3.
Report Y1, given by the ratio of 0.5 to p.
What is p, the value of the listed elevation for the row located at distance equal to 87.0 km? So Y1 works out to 0.0360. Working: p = 13.89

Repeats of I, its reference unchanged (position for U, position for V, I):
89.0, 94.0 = 0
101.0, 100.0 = 3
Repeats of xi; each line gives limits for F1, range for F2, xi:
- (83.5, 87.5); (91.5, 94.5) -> 26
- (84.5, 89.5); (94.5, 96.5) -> 27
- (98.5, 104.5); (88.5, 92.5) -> 32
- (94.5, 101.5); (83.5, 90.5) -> 30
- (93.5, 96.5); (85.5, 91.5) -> 27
